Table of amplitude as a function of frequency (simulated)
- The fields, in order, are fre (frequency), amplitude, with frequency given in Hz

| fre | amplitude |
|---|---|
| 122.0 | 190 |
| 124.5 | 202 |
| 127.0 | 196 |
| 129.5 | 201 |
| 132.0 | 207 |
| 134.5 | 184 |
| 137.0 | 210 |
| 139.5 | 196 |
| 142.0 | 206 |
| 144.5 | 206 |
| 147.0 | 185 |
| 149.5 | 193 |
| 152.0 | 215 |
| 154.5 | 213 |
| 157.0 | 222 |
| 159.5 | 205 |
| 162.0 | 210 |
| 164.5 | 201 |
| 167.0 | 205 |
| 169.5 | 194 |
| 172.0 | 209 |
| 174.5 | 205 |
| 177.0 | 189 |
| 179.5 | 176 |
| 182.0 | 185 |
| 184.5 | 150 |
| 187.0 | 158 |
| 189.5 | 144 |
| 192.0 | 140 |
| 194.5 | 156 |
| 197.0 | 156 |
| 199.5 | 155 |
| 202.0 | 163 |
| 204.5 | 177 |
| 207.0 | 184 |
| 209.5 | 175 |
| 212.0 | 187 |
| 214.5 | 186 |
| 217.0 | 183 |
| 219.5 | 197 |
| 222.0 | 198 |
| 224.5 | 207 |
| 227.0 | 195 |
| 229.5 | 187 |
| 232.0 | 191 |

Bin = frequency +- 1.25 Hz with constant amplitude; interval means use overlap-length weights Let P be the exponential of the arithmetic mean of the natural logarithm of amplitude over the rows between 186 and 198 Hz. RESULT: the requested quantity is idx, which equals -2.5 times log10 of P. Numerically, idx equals -5.44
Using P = 151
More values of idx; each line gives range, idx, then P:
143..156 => -5.76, 202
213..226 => -5.72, 194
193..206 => -5.52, 161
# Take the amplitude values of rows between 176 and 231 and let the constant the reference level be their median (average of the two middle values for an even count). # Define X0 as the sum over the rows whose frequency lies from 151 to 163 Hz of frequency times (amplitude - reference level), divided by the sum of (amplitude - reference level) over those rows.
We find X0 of 156.7 Hz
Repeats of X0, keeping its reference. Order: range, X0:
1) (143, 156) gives 150.5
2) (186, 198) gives 191.9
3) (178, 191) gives 187.1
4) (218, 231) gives 223.8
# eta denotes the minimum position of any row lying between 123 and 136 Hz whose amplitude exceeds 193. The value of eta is 124.5 Hz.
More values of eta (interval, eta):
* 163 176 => 164.5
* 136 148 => 137.0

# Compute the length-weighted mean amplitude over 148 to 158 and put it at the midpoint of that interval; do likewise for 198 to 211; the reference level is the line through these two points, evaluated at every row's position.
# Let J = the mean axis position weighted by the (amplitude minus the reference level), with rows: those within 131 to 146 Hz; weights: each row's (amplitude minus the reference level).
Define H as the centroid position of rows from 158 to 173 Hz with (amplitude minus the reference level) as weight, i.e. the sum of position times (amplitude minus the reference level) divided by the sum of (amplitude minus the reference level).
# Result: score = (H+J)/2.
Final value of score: 152.5 Hz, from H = 168.0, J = 137.0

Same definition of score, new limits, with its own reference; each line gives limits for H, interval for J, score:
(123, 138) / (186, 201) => 161.3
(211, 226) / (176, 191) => 202.7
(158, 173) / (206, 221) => 191.4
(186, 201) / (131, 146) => 164.8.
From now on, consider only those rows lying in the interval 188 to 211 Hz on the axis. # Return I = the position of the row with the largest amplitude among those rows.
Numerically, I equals 207.0 Hz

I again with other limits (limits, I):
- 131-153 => 152.0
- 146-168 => 157.0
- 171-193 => 172.0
